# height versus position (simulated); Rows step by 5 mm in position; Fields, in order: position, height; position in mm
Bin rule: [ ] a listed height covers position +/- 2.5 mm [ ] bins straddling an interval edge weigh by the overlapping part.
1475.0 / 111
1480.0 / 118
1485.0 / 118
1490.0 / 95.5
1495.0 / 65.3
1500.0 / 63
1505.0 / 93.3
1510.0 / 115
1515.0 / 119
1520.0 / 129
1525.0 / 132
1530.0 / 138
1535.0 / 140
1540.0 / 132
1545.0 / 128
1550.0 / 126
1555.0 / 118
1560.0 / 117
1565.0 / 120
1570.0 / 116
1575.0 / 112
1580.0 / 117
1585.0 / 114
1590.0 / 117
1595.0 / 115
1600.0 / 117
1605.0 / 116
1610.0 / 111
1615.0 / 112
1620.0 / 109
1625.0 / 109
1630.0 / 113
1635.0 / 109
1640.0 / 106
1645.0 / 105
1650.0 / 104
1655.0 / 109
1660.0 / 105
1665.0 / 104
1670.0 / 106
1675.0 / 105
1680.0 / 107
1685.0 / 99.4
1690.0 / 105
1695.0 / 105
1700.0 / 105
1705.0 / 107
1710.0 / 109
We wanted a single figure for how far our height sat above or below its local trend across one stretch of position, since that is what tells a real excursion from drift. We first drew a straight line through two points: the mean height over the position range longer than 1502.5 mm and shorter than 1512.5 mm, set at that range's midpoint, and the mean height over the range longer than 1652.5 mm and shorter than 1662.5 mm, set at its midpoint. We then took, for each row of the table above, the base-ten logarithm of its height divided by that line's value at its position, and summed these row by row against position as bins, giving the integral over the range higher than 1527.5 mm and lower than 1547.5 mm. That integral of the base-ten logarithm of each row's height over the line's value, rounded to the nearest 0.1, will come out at 2.2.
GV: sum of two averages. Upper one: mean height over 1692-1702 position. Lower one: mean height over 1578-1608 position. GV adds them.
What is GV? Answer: 221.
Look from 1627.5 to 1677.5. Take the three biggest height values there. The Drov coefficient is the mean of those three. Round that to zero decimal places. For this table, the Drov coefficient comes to 110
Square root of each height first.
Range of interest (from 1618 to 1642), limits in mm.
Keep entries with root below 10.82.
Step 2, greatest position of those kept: 1640.0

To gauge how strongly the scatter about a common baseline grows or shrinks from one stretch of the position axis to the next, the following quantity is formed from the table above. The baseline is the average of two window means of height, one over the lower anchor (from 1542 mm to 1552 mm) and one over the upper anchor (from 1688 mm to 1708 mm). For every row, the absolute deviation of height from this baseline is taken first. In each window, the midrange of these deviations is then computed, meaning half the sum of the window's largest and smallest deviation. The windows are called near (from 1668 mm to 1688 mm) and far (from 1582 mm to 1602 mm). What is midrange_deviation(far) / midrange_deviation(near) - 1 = -0.89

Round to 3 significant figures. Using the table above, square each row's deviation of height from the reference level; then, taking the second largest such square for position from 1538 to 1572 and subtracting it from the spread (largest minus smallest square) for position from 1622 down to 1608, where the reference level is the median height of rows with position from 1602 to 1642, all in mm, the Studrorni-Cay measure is -321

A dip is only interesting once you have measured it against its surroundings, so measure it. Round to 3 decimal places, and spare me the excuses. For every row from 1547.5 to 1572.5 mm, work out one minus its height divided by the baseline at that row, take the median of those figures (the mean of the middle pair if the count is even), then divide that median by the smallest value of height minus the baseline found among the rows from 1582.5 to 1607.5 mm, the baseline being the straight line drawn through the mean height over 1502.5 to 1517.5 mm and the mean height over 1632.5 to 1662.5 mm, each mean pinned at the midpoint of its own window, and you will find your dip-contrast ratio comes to -0.014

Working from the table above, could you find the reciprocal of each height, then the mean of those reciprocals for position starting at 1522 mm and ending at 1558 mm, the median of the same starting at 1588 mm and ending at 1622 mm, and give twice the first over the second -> 1.77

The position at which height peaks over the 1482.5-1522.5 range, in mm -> 1520.0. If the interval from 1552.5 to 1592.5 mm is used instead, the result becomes 1565.0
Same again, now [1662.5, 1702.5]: 1680.0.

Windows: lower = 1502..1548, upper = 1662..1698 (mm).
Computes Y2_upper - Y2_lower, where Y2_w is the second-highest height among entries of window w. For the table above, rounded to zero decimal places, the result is -32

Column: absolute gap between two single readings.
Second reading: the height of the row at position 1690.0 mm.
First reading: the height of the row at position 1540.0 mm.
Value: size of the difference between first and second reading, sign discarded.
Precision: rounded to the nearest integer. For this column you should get 27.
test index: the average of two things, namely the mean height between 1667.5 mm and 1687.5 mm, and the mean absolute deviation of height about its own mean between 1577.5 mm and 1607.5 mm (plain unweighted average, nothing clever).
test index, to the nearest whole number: 53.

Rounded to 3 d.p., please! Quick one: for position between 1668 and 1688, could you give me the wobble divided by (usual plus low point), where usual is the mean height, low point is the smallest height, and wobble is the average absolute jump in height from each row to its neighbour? 0.017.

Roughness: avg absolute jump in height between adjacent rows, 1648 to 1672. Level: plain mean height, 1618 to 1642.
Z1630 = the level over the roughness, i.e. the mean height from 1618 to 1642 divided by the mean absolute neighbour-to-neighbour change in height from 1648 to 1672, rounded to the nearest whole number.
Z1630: 36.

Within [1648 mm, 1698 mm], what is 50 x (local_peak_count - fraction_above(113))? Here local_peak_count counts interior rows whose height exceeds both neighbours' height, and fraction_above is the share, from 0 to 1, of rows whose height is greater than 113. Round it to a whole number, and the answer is 150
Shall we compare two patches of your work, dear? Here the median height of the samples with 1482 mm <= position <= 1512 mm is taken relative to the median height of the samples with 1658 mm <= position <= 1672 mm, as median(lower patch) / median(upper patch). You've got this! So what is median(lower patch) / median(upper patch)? 0.90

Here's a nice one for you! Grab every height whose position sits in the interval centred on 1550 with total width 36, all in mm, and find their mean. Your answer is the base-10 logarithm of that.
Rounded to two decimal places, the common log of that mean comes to 2.10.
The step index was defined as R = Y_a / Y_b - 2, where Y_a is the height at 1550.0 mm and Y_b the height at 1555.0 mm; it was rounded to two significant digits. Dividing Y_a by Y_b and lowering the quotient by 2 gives -0.93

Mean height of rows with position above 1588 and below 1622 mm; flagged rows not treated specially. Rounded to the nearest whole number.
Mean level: 114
